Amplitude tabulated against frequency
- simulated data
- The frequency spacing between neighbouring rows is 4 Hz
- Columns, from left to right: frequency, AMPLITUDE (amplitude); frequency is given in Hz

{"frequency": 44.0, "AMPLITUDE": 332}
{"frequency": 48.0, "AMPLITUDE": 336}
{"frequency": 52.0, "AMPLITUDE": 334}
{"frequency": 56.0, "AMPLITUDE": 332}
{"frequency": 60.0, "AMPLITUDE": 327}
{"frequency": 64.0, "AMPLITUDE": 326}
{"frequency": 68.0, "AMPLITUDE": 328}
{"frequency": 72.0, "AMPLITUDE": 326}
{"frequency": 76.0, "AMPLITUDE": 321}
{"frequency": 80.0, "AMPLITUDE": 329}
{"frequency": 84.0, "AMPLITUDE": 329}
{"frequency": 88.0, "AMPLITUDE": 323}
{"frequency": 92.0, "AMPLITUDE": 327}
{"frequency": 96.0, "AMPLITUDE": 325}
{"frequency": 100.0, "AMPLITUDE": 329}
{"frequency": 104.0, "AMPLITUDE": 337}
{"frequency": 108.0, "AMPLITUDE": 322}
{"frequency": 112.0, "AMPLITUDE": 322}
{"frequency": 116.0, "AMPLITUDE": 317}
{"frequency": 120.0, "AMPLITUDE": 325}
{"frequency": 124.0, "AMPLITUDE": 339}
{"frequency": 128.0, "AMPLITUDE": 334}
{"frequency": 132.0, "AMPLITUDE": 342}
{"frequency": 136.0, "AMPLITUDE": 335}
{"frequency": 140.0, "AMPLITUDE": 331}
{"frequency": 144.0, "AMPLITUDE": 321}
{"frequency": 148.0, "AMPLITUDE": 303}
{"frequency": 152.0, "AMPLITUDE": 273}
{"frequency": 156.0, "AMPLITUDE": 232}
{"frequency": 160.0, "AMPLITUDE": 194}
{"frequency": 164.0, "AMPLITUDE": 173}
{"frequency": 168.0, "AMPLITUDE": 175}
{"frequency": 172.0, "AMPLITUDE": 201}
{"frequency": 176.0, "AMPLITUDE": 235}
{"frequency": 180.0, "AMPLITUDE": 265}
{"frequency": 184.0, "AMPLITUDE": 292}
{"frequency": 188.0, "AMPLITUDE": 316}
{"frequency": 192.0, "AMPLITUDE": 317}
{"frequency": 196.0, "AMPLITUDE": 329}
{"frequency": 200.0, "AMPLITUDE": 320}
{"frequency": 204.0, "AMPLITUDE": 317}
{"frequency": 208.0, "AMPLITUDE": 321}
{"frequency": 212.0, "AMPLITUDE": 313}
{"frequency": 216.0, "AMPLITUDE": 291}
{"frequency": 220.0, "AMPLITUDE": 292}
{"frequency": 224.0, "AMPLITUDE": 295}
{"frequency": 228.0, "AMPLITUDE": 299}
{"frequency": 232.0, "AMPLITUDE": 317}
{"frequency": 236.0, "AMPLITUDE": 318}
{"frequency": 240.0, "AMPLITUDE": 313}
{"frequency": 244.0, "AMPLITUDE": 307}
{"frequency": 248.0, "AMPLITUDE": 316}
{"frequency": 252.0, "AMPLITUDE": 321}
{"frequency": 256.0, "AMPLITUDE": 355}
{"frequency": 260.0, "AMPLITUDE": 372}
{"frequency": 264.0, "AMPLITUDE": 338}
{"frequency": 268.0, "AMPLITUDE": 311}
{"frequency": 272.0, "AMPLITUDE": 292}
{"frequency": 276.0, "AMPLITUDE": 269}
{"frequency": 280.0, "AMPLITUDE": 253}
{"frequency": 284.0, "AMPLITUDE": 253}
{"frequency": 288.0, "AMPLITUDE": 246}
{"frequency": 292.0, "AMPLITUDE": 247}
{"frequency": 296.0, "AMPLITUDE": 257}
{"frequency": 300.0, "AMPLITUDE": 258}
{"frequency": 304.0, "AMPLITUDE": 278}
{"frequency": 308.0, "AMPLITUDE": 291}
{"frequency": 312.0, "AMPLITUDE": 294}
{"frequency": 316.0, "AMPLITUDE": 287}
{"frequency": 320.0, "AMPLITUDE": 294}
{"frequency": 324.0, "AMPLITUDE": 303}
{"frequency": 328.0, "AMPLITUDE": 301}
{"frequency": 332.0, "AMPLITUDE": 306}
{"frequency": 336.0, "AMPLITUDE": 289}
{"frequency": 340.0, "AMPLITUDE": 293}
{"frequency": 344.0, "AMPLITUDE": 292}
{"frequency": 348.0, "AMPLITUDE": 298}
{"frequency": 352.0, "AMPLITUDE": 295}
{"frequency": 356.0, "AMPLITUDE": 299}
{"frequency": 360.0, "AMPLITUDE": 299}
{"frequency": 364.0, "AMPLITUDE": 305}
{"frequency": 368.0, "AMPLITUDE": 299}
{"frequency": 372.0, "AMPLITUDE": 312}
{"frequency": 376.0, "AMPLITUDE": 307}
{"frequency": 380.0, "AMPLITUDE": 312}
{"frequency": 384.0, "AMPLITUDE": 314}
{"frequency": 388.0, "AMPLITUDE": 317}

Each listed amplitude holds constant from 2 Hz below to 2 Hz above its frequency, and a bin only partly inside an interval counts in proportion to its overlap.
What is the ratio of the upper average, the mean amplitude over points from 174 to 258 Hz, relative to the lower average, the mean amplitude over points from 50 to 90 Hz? 0.94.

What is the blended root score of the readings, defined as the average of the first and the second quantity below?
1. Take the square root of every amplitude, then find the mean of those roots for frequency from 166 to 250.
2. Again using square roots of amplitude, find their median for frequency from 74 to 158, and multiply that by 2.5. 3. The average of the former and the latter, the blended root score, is 31.1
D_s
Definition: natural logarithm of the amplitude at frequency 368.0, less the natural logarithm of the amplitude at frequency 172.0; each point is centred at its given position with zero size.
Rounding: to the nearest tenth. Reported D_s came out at 0.4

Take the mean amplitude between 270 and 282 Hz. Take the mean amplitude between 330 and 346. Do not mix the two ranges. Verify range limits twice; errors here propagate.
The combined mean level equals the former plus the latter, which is 566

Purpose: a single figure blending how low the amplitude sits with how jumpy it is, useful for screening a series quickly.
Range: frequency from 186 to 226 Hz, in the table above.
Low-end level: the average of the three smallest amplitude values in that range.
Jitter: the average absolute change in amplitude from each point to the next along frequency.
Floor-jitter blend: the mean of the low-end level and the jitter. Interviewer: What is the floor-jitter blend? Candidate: 150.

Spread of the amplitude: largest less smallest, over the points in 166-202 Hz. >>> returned 154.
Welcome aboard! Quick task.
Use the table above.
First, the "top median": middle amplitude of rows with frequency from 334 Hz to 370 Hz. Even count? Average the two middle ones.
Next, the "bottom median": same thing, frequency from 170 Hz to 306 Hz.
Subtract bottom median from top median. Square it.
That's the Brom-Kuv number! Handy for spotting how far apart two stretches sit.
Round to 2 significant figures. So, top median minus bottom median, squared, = 25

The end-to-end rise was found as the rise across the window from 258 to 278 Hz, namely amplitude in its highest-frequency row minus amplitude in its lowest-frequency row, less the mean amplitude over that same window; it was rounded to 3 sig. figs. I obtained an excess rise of -419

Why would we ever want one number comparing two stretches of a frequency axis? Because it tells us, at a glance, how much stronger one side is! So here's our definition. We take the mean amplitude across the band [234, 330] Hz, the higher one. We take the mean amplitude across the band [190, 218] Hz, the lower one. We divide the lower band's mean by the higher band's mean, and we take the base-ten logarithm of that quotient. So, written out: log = 0.029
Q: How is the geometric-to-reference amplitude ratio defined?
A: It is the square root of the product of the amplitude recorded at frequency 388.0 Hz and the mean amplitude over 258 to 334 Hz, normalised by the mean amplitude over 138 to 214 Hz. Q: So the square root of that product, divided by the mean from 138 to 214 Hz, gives 1.10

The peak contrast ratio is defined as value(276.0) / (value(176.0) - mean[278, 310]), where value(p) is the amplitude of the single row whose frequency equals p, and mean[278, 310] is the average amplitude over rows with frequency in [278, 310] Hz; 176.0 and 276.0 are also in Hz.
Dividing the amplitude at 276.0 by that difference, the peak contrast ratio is -11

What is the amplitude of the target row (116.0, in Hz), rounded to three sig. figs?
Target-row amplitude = 317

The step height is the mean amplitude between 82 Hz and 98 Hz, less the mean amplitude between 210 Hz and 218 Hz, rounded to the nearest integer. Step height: 24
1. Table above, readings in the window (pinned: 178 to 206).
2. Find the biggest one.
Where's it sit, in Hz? 196.0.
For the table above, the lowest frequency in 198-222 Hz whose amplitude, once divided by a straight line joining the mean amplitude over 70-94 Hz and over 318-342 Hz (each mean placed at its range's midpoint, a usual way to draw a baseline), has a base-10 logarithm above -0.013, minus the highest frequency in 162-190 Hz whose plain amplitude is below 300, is 16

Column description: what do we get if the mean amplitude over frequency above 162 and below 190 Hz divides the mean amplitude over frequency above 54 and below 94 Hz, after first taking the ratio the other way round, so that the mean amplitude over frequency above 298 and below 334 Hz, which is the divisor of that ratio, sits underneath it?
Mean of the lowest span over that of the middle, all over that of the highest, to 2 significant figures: 0.0048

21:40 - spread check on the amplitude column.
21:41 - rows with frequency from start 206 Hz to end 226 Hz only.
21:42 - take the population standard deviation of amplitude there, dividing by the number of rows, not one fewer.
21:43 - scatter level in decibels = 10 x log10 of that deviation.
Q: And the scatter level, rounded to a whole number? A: 11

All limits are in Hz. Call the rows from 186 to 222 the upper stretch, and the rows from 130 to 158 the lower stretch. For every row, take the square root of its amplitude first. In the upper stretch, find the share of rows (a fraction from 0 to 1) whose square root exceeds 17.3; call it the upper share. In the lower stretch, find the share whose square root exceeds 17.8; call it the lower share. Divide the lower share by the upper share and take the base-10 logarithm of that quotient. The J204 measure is -0.1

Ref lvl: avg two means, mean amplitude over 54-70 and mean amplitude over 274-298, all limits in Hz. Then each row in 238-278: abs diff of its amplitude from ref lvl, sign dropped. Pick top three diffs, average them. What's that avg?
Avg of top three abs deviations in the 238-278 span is 64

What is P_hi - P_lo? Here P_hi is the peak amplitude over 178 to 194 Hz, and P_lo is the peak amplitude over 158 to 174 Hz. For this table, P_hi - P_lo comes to 116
